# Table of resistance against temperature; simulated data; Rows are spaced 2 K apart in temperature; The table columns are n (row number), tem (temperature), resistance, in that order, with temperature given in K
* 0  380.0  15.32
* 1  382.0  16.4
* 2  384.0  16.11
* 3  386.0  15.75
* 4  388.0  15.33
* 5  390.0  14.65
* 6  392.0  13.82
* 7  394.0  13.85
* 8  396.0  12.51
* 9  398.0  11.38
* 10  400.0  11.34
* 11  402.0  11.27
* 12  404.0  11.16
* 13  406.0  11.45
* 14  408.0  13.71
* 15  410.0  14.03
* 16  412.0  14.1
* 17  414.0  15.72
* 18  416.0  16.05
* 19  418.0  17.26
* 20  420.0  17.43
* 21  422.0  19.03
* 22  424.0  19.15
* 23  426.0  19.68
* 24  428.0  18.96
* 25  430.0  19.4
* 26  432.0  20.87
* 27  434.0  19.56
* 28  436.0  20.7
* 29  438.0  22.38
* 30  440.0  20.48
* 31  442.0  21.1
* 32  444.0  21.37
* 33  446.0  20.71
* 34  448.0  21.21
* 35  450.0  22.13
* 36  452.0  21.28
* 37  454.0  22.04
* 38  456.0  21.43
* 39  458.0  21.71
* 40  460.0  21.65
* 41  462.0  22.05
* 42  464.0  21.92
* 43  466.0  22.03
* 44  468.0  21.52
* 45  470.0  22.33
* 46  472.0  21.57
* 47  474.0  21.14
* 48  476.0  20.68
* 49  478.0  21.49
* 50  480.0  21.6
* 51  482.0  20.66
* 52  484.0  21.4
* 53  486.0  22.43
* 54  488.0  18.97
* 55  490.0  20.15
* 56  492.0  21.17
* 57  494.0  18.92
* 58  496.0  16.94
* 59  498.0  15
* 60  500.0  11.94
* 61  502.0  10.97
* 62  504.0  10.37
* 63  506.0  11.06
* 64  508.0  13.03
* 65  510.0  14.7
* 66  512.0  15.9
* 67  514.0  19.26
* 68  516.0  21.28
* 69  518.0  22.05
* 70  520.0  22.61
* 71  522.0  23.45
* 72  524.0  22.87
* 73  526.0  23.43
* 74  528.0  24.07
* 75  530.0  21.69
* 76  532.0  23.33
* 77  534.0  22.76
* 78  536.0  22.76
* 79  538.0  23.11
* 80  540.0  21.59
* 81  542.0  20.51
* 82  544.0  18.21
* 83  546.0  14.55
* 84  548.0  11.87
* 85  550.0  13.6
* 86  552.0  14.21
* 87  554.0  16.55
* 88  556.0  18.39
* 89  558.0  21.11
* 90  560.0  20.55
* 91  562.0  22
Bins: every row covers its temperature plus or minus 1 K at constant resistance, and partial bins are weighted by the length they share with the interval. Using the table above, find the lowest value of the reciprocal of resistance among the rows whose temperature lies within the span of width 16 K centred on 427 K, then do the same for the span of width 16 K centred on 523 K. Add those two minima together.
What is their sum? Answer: 0.089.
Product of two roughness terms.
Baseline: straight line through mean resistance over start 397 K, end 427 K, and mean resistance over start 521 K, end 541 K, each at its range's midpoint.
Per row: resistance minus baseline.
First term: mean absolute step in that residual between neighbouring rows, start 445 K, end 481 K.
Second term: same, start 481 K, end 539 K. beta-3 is 0.66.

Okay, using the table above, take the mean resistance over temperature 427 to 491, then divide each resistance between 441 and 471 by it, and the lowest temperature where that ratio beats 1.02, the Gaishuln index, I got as 450.0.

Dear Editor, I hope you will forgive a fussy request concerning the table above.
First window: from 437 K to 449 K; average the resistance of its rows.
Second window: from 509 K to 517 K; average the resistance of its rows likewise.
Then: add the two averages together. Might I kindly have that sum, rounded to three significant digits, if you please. 39.0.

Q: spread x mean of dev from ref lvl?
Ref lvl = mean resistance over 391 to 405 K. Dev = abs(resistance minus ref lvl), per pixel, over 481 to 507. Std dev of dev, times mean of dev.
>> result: 19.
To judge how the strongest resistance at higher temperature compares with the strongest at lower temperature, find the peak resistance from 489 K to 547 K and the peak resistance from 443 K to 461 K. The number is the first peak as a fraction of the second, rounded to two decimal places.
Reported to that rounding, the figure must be 1.09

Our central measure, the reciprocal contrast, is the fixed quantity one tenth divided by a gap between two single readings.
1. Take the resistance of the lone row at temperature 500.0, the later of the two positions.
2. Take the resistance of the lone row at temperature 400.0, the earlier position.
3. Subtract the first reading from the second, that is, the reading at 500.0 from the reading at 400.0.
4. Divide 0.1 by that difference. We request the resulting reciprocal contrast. -0.17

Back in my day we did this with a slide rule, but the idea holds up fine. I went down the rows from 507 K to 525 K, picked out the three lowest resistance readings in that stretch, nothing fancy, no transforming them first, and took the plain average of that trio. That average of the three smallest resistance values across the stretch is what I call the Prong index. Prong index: 15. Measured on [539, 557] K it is 13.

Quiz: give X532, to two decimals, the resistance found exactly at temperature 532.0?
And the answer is 23.33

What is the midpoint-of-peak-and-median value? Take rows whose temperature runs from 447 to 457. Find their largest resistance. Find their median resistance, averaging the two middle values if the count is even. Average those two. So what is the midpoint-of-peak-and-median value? 21.8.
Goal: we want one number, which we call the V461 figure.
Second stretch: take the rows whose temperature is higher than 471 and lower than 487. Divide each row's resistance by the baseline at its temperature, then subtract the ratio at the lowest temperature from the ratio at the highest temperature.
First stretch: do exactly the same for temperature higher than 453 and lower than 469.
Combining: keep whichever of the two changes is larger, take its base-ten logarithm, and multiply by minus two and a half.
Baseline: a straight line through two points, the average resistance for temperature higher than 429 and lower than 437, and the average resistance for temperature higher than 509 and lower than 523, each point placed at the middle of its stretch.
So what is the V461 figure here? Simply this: 3.4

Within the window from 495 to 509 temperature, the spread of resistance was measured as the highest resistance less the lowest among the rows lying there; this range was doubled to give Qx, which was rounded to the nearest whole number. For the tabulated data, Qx 13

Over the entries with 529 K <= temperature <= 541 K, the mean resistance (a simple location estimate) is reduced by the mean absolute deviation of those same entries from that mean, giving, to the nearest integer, 22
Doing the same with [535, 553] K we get 14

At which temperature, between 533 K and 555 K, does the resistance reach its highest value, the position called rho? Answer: 538.0 K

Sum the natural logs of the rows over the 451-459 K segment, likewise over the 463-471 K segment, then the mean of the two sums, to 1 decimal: 12.3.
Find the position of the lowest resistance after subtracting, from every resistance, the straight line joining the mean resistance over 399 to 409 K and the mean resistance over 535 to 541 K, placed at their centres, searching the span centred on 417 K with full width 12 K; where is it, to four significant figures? 412.0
